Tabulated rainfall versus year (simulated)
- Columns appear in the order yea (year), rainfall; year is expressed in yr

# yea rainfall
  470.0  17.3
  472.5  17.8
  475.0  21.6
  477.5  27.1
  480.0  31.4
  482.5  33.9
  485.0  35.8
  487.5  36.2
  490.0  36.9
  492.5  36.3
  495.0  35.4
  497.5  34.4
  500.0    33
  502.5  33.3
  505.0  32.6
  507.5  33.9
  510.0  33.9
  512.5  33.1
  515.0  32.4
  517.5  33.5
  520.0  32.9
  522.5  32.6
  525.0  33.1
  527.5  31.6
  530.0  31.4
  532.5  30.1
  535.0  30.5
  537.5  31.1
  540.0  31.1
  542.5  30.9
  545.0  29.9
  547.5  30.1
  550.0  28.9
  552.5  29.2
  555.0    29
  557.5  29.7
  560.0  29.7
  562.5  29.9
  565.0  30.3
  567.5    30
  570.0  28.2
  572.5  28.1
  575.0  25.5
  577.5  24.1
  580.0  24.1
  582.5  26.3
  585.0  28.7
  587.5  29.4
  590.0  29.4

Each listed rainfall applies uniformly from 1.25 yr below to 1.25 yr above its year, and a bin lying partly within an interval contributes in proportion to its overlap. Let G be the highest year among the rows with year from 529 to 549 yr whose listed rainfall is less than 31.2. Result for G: 547.5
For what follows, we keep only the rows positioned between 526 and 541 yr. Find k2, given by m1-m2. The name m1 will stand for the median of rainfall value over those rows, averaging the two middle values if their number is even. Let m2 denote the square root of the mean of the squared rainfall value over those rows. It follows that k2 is 0.13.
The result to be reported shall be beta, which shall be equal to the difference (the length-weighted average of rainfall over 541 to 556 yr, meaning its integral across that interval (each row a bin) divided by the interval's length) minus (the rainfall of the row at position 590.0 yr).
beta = 0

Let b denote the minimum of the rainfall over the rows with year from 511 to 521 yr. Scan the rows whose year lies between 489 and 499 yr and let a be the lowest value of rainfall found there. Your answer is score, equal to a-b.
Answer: 2.0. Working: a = 34.4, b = 32.4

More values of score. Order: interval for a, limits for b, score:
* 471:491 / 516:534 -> -12.3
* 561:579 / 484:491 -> -11.7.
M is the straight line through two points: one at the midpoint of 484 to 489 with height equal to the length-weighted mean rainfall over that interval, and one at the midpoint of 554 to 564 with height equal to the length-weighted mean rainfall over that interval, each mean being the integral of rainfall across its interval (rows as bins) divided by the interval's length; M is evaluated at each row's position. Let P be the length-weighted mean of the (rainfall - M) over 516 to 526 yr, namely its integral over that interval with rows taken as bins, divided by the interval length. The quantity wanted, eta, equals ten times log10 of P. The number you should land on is -16.9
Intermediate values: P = 0.02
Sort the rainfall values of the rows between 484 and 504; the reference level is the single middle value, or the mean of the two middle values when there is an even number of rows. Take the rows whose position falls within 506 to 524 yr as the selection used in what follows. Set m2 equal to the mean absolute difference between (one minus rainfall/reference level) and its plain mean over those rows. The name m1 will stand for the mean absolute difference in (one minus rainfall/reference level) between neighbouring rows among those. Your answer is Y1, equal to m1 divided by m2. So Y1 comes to 1.2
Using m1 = 0.016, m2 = 0.014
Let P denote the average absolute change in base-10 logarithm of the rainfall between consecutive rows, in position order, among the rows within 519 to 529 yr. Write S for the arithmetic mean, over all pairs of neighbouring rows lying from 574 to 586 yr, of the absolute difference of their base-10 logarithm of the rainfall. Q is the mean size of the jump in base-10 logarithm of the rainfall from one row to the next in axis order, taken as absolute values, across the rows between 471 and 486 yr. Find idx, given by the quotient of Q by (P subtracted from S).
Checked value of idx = 4.1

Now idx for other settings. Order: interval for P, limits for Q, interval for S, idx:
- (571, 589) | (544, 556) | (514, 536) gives -0.5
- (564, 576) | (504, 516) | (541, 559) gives -0.9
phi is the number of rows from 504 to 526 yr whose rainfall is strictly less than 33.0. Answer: 4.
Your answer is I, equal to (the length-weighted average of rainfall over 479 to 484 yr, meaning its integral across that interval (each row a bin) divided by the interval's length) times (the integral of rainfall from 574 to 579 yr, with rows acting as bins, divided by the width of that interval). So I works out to 813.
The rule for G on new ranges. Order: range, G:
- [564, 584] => 582.5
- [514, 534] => 532.5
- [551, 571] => 570.0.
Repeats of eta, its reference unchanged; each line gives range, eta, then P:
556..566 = -3.6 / 0.44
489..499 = -5.8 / 0.26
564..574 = -5.1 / 0.31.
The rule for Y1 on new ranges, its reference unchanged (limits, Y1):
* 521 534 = 1.0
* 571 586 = 1.1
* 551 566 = 0.8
